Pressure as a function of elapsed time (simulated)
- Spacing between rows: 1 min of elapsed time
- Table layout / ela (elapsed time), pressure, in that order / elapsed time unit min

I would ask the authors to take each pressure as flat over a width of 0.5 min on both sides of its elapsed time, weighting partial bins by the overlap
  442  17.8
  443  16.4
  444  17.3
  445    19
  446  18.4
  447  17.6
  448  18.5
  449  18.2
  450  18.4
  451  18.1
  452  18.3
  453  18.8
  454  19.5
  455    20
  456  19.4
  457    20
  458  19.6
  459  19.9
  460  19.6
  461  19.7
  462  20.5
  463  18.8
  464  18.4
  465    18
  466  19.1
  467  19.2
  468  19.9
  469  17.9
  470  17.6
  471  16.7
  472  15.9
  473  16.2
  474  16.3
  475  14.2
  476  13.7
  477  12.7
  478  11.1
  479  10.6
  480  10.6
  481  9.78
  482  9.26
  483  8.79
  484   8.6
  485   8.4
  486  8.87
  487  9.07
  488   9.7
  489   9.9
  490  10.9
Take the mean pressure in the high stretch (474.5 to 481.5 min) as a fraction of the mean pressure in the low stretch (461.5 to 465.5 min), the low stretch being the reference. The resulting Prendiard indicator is 0.62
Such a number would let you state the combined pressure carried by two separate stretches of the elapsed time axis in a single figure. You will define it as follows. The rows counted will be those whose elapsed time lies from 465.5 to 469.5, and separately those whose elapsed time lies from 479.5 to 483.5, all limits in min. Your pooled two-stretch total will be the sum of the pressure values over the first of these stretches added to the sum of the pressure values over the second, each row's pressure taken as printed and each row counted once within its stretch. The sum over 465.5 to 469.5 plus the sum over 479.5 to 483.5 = 115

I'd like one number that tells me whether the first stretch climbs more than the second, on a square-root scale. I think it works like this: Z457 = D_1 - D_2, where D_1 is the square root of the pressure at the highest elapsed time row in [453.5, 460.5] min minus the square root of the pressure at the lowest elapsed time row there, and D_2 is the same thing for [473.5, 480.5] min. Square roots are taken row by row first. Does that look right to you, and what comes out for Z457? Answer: 0.8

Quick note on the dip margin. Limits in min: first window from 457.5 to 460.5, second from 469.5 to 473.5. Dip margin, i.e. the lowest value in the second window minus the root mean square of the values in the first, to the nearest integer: -4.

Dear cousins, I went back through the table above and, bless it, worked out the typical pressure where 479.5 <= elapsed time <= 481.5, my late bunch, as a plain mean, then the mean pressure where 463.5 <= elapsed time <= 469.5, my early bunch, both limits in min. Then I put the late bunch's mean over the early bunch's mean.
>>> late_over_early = 0.54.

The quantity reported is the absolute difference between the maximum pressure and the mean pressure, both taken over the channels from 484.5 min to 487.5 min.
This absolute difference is 0.29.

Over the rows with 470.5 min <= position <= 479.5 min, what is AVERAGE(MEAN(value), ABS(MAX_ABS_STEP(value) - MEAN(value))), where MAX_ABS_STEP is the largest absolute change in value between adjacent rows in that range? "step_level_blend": 13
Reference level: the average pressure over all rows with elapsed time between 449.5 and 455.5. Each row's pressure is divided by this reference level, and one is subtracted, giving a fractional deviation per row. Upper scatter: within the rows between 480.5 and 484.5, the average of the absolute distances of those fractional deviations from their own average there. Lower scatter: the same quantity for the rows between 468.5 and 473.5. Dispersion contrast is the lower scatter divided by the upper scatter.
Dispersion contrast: 1.73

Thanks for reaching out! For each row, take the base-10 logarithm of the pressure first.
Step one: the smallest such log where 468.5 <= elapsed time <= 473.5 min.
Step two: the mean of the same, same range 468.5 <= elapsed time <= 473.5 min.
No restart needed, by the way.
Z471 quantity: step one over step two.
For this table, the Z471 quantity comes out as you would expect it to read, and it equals 0.980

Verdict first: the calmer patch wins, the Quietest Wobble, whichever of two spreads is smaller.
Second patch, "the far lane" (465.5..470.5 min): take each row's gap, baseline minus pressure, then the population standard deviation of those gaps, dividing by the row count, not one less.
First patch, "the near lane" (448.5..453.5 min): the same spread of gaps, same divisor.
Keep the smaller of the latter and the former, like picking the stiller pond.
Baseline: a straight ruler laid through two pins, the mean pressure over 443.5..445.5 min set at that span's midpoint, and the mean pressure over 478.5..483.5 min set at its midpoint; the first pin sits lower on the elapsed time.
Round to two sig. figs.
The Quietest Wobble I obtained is 0.51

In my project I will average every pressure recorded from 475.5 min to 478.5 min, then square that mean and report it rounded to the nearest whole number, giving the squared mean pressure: 156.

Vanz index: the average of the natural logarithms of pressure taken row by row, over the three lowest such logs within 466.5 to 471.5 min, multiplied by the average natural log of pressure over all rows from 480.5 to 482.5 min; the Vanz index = 6.4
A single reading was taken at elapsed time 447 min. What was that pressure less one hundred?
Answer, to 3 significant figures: -82.4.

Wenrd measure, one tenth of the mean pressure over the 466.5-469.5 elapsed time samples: 1.90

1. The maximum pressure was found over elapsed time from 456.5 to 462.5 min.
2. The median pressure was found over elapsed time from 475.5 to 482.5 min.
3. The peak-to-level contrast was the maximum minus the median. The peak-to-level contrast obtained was 10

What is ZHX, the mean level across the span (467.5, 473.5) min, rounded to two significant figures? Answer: 17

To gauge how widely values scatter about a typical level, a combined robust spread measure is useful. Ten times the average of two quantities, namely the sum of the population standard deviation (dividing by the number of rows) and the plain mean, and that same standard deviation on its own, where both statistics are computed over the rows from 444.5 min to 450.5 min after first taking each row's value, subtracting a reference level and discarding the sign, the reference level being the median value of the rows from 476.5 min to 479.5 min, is 40.4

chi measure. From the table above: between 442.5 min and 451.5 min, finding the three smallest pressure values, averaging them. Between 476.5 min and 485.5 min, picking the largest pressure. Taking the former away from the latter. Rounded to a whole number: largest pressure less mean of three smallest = -4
